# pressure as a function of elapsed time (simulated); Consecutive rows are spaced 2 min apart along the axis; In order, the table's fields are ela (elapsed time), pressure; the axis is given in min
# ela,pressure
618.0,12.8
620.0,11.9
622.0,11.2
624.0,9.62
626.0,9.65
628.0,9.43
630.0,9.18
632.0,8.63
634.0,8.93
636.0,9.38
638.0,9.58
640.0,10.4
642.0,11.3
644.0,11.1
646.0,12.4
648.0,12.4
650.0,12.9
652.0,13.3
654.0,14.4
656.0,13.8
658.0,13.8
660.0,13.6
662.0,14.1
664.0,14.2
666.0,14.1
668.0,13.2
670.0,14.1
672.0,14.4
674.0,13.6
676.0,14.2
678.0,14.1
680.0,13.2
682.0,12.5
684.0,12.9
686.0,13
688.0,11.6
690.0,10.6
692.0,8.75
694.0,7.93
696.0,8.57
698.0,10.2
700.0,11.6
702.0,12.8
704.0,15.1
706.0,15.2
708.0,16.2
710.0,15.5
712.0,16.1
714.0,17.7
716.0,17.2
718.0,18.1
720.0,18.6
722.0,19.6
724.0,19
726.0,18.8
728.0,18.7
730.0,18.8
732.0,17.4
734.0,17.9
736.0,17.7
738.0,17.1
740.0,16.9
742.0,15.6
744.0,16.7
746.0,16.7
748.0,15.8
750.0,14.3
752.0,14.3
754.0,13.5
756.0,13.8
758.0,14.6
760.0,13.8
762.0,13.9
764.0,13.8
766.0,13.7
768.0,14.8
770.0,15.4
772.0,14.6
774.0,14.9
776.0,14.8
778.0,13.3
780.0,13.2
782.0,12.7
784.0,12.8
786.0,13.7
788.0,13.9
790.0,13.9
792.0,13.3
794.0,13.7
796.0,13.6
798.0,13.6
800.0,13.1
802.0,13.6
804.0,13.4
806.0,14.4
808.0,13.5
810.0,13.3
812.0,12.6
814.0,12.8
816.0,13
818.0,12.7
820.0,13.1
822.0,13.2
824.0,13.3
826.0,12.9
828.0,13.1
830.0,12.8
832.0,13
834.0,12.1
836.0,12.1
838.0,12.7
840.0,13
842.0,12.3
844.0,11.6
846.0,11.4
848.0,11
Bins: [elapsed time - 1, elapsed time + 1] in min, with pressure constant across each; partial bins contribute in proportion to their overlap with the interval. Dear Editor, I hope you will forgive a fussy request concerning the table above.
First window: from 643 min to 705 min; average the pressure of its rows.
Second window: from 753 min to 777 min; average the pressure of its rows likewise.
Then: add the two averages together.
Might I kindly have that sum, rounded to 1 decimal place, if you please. 27.0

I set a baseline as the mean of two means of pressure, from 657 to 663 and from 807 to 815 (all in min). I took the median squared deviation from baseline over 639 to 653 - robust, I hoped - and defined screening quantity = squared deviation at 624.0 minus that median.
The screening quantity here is 14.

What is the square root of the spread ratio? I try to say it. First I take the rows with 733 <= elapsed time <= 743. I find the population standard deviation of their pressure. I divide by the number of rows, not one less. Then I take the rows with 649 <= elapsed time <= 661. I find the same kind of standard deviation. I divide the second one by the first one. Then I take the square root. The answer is 0.76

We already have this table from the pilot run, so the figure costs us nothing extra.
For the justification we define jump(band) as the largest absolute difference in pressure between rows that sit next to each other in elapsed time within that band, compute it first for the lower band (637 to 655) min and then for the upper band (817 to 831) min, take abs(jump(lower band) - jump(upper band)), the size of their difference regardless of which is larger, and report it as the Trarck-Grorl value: 0.9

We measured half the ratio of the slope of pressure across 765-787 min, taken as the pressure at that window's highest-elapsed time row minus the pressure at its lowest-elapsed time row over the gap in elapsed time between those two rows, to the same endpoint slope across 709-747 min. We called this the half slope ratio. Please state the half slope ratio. 0.000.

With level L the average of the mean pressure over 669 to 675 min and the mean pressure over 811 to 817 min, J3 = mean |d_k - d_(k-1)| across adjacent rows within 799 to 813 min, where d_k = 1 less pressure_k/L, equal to 0.043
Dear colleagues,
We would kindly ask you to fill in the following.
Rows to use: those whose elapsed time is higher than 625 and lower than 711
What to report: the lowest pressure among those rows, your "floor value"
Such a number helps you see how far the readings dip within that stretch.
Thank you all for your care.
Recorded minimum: 7.93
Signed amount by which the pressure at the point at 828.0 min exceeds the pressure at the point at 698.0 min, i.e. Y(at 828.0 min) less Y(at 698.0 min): 2.9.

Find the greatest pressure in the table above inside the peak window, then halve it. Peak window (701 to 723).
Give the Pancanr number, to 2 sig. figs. 9.8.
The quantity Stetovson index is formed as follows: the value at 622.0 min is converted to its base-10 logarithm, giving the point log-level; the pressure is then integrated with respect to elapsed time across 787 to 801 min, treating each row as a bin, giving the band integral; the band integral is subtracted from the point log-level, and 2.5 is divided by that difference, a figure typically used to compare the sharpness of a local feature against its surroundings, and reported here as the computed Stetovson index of -0.0132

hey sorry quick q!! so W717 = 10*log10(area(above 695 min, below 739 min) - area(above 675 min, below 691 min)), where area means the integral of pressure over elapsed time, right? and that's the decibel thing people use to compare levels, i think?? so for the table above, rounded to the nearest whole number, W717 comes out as 27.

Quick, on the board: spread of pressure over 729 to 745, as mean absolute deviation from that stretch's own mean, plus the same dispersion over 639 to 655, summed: 1.7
